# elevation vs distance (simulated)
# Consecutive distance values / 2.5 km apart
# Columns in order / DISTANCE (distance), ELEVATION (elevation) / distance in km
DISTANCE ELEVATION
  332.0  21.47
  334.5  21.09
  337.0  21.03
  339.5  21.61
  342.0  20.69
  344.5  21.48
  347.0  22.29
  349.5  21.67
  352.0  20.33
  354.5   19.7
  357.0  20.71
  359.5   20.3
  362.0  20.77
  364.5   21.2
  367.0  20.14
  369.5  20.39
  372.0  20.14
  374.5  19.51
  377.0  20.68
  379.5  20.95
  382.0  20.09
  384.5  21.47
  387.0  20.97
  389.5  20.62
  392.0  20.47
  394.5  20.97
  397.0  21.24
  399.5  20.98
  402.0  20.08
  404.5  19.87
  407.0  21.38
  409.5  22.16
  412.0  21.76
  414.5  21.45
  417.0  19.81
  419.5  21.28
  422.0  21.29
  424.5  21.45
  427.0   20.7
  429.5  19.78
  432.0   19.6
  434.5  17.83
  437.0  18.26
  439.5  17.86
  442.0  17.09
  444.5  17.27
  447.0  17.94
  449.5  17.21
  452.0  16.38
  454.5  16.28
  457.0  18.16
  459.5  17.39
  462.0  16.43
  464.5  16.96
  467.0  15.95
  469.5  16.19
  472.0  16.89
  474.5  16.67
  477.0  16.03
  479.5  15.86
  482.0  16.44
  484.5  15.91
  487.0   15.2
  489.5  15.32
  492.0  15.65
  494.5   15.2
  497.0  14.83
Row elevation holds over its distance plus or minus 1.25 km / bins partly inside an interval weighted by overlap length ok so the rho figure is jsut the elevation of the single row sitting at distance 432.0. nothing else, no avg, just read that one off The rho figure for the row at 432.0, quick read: 19.6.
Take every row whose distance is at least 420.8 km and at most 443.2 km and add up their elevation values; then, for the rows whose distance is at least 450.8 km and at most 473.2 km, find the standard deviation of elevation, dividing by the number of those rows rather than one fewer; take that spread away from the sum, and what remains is 173.2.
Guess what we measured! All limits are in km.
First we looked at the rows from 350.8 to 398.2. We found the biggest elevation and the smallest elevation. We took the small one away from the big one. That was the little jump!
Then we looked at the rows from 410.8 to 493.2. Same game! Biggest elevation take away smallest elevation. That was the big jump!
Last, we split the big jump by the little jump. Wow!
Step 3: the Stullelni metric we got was 3.3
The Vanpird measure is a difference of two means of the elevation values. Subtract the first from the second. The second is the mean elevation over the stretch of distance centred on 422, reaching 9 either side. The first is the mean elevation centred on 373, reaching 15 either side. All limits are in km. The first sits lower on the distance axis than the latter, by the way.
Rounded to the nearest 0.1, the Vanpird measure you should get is 0.3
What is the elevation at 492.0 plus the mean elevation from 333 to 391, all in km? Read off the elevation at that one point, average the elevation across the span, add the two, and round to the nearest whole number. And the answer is 36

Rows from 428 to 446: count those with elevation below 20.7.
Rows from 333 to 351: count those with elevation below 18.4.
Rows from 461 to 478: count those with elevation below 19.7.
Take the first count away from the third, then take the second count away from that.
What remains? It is 0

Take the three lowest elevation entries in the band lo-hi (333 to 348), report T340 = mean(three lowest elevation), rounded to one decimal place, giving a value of 20.9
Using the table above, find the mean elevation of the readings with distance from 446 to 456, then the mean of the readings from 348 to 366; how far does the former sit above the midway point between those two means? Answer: -1.9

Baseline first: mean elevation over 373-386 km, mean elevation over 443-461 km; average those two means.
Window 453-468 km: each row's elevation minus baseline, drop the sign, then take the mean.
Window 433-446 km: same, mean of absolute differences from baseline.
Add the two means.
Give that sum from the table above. 3.2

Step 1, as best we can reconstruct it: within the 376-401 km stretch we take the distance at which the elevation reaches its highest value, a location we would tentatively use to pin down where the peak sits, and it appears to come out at 384.5 km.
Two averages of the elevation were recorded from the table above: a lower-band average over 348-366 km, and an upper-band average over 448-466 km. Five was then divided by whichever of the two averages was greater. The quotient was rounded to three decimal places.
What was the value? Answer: 0.242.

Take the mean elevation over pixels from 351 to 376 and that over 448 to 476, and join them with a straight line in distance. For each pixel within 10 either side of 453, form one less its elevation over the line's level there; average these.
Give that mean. 0.00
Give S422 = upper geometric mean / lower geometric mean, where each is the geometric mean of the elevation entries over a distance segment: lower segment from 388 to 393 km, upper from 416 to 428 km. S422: 1.02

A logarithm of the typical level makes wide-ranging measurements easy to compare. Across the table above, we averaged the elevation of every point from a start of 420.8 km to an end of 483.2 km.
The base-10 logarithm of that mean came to 1.25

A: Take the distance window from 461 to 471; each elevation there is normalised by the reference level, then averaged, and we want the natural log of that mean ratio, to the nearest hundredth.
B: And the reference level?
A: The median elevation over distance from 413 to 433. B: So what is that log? -0.25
